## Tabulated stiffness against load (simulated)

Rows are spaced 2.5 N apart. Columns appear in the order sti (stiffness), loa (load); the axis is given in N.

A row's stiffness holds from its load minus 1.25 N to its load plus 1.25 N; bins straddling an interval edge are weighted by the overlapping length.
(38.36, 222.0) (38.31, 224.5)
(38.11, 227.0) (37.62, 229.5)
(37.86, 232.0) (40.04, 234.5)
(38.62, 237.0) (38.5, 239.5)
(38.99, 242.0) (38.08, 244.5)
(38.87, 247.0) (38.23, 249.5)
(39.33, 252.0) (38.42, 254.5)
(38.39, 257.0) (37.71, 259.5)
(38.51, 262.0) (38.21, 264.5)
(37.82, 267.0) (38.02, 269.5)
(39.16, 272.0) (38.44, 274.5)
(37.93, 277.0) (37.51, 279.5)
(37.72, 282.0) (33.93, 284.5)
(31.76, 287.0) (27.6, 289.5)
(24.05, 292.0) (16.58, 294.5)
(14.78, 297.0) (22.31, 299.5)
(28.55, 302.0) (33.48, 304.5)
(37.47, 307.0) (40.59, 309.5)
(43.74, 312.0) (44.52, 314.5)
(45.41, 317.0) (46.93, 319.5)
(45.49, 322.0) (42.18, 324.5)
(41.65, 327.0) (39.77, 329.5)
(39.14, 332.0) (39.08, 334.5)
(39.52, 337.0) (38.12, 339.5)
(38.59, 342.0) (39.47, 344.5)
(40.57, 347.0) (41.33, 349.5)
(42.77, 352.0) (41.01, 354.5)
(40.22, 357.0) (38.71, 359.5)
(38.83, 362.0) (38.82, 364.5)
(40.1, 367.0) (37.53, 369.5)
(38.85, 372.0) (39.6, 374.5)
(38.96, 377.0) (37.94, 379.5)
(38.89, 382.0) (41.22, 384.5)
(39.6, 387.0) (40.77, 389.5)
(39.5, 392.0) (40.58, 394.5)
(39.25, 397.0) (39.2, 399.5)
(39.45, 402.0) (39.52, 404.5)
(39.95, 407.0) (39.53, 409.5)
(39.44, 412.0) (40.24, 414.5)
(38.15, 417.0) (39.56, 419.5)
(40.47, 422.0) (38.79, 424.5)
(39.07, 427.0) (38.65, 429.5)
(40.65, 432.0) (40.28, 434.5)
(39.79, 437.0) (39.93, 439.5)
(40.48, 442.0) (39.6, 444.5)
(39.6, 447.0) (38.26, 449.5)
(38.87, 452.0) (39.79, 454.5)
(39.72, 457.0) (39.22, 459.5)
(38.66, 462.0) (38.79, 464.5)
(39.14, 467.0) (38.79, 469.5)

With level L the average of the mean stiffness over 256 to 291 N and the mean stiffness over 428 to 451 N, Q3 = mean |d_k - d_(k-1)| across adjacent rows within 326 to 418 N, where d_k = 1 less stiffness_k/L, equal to 0.025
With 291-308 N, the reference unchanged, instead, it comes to 0.140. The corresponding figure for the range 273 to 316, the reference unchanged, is 0.088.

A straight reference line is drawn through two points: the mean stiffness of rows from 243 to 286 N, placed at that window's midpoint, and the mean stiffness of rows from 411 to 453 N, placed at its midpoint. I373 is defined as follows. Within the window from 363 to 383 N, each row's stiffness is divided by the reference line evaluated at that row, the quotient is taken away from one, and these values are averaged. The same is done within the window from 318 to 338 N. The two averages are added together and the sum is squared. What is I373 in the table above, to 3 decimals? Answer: 0.006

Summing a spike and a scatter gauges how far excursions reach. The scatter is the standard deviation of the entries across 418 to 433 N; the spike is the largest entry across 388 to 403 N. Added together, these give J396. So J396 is 41.6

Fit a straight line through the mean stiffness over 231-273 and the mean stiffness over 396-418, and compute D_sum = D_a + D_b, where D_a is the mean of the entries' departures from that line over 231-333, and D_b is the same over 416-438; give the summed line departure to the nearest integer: -2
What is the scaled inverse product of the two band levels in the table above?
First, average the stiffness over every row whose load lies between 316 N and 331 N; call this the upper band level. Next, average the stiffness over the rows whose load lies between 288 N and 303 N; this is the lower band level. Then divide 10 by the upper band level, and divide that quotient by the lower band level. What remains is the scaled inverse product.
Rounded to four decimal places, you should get 0.0103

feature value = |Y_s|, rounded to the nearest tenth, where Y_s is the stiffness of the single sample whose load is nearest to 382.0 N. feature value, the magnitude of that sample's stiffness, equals 38.9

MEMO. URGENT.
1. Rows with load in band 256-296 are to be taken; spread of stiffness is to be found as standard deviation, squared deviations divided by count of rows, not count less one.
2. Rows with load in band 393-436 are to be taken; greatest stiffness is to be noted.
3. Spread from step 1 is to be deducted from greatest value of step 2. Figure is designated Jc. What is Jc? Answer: 34.4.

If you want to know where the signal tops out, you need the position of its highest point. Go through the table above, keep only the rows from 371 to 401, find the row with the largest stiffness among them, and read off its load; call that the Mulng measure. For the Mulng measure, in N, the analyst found 384.5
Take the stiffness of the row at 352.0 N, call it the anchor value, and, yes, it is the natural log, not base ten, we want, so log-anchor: 3.76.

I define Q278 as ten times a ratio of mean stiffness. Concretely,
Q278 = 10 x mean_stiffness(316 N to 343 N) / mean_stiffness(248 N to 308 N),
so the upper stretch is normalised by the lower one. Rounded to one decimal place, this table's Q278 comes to 12.3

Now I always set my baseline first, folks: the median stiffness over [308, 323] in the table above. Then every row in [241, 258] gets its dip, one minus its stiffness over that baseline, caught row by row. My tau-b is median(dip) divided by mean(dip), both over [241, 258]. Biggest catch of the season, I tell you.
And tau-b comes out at 1.03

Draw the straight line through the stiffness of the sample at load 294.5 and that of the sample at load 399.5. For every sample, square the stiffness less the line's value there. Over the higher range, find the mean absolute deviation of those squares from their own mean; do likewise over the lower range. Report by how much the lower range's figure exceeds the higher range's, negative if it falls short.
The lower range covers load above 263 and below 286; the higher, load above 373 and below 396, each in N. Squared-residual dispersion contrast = 89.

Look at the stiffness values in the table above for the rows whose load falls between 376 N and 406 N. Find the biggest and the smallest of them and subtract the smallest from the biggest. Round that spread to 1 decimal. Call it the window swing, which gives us 3.3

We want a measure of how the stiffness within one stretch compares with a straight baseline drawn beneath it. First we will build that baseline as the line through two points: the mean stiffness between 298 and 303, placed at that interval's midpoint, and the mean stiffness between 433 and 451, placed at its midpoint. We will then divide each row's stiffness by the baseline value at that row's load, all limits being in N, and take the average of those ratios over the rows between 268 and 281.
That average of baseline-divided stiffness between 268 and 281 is 1.7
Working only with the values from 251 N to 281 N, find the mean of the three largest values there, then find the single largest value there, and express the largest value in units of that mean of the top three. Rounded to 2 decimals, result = 1.01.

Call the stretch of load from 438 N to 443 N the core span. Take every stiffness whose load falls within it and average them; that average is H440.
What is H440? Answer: 40.2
